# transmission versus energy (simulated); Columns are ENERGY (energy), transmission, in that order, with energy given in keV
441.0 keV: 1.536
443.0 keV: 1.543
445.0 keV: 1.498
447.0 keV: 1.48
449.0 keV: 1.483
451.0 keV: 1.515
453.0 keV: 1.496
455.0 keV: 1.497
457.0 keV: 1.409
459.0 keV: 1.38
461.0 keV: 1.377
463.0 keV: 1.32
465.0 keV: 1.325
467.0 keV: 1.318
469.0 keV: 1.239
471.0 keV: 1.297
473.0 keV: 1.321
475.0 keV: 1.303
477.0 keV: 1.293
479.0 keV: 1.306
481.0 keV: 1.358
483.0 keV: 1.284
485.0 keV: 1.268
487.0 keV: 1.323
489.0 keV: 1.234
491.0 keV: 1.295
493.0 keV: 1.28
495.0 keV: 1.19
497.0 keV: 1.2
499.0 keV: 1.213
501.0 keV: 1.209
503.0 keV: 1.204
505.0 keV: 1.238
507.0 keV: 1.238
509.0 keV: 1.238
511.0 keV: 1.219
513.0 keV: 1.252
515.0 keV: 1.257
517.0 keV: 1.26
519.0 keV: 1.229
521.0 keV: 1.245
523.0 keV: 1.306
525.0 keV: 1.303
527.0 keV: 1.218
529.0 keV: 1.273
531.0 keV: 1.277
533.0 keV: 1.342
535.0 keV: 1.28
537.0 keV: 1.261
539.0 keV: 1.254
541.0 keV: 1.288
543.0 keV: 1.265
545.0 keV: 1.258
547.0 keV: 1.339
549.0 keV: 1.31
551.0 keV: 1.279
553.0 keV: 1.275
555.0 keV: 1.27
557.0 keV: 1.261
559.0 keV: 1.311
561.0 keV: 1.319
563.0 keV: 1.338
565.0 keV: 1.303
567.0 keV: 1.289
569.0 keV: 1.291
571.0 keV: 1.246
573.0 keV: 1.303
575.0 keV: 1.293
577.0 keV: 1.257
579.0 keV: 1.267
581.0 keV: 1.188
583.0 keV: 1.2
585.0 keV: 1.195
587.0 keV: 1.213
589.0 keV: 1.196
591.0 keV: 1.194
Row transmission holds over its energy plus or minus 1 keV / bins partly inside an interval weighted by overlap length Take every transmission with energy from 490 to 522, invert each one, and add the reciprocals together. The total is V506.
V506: 13.0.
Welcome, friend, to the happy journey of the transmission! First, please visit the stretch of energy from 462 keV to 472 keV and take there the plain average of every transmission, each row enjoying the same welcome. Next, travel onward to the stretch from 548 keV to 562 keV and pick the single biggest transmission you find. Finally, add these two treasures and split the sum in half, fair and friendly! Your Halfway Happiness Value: 1.31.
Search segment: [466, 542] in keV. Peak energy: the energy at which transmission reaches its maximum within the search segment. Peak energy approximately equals 481.0 keV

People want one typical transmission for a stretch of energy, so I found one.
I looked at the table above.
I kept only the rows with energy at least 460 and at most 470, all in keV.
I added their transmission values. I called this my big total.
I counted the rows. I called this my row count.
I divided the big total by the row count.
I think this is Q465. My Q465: 1.32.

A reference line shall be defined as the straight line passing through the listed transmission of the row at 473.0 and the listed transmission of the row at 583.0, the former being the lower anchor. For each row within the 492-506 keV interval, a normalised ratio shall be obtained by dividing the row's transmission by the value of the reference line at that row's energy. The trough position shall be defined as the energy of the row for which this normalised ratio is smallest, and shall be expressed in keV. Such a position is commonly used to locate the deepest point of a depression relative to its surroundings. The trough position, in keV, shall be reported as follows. 495.0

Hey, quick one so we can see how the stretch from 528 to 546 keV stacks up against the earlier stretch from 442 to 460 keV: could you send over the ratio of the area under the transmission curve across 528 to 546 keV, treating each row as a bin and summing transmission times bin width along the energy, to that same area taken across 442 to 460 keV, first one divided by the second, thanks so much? 0.86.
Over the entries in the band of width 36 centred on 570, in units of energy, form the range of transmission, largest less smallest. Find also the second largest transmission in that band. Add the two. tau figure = 1.47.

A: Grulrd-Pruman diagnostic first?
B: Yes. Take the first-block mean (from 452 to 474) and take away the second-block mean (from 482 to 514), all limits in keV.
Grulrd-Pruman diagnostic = 0.12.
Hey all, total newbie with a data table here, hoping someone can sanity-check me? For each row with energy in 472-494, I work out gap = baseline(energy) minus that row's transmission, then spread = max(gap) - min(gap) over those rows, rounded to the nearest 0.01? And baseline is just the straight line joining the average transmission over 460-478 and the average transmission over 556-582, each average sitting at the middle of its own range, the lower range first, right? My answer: 0.12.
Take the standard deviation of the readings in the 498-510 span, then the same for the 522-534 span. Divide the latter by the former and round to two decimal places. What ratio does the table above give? 2.56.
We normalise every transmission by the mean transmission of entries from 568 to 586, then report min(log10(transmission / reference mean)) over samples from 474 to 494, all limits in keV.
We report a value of -0.005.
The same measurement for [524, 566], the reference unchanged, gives -0.011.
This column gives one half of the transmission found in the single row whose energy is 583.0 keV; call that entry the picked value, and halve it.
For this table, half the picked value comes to 0.600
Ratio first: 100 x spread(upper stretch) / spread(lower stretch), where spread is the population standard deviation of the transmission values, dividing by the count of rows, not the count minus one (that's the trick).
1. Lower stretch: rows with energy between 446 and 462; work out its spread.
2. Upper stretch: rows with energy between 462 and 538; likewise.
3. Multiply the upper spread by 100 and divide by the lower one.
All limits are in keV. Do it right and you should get 81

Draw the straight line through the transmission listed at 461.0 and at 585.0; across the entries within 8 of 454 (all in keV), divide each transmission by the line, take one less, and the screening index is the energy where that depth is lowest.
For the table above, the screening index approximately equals 461.0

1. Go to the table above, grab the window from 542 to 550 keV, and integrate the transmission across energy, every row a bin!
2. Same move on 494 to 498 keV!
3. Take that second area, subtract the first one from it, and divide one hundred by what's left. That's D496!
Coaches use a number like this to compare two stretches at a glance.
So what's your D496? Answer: -18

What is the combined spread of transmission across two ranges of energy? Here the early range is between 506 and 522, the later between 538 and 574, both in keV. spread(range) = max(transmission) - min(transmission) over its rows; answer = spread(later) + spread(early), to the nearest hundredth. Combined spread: 0.13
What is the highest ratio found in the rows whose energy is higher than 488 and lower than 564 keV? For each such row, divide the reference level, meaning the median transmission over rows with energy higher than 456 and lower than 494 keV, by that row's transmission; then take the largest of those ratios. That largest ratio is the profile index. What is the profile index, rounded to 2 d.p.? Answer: 1.10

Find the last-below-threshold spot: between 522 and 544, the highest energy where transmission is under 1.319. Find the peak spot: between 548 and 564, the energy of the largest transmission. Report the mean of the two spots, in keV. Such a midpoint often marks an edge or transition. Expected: 553 keV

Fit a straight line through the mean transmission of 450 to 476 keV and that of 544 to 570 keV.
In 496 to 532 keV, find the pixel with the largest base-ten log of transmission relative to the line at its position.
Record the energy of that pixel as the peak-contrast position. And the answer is 523.0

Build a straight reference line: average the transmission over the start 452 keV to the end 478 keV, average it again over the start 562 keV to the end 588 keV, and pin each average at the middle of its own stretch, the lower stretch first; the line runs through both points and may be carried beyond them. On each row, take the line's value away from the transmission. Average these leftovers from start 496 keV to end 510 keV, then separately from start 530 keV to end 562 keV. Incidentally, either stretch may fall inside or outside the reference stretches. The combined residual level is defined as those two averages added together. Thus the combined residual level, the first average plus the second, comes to -0.10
